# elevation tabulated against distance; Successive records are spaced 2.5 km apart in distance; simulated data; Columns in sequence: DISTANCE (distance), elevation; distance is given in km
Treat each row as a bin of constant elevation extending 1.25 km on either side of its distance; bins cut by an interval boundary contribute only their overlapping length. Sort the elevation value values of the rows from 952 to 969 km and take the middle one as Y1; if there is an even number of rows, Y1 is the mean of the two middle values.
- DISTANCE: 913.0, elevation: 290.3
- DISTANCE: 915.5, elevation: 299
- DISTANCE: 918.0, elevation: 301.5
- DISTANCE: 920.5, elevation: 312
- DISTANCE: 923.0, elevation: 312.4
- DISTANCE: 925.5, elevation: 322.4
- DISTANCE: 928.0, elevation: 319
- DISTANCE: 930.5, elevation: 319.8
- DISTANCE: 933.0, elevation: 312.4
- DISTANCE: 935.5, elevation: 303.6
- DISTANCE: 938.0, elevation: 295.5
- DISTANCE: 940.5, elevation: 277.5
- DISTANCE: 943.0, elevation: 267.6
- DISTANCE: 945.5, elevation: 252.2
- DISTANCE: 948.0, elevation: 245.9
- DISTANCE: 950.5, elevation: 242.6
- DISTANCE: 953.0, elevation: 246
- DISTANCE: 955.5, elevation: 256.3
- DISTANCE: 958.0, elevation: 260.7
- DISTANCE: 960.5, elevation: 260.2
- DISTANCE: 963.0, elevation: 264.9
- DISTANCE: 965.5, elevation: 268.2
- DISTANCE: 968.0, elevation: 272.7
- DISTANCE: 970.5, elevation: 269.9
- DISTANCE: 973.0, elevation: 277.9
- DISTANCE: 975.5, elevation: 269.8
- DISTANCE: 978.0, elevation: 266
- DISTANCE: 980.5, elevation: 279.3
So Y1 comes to 261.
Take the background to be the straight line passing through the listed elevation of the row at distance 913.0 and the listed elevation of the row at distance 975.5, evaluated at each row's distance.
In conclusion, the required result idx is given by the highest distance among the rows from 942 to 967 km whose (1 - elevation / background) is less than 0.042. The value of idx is 965.5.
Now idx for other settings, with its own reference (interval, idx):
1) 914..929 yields 928.0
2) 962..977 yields 975.5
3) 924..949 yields 940.5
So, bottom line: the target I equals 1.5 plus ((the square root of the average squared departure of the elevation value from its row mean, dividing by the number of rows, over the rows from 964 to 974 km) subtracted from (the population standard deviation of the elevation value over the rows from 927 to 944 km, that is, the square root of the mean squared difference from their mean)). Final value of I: 17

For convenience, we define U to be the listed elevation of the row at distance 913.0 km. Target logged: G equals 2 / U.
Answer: 0.0069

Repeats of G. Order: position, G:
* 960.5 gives 0.0077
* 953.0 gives 0.0081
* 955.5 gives 0.0078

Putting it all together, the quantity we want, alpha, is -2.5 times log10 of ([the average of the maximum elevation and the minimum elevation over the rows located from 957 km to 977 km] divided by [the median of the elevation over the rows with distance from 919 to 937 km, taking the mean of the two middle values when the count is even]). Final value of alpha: 0.2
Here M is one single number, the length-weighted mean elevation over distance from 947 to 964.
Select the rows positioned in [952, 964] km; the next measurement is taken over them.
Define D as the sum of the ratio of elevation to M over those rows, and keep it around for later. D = 5.1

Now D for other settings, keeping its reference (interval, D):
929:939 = 4.9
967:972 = 2.1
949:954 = 1.9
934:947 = 5.5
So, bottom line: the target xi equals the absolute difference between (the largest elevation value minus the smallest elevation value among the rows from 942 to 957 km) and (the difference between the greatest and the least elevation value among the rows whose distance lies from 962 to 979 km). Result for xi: 12.0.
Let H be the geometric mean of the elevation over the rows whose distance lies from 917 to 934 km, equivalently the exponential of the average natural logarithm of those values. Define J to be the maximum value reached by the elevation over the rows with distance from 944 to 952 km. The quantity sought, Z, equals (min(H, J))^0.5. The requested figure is 15.9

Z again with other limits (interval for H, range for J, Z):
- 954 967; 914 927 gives 16.2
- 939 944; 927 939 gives 16.5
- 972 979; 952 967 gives 16.4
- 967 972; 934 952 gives 16.5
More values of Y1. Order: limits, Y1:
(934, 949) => 273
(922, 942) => 312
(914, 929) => 312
